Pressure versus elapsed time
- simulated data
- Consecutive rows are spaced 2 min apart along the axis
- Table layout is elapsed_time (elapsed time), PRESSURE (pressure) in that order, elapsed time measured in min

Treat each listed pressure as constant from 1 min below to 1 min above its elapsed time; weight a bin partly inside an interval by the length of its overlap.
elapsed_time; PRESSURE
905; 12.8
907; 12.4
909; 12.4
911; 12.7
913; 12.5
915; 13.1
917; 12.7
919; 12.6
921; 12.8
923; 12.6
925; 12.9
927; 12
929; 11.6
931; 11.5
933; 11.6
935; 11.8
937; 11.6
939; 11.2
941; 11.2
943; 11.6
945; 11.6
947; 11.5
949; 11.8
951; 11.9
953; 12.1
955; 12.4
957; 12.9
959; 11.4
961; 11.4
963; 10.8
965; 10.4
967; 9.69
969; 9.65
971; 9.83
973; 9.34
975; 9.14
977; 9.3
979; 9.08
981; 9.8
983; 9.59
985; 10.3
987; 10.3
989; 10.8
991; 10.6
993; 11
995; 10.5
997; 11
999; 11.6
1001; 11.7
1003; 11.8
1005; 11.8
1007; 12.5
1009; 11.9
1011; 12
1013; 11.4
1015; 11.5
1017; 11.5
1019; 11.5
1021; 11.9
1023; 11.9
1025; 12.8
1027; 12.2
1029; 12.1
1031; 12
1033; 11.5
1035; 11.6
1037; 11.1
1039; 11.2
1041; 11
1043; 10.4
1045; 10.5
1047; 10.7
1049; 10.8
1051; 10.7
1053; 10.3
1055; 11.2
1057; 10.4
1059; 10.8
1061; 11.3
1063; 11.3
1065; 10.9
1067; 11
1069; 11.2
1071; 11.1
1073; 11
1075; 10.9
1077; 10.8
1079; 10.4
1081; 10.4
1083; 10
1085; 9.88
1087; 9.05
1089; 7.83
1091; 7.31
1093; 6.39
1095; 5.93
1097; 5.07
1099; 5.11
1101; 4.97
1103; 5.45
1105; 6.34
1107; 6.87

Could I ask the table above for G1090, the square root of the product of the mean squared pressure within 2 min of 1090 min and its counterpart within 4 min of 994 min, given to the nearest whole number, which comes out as 82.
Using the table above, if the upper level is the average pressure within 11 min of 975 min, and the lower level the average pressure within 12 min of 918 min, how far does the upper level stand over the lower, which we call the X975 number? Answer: -2.9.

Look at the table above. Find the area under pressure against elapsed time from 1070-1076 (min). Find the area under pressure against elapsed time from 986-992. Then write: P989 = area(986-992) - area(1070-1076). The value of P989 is -2.6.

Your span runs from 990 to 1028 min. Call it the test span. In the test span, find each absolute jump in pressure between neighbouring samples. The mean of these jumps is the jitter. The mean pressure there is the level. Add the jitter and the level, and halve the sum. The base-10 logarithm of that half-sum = 0.777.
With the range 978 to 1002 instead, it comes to 0.737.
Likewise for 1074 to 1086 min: 0.724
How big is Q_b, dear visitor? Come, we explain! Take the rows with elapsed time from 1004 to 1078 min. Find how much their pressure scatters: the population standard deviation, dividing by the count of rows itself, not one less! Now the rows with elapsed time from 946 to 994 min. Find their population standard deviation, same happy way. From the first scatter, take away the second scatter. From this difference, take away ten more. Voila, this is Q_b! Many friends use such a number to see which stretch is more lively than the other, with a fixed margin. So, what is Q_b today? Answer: -10.5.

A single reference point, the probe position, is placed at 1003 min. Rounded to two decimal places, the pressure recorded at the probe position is 11.80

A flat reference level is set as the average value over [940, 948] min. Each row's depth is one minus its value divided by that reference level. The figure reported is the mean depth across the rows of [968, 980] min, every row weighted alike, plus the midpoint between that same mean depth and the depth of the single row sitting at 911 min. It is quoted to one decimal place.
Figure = 0.2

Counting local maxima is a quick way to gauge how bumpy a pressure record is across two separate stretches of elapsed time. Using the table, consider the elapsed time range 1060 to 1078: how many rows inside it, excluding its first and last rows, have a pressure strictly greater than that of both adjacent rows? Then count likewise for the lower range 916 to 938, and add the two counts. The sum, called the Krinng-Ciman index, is 4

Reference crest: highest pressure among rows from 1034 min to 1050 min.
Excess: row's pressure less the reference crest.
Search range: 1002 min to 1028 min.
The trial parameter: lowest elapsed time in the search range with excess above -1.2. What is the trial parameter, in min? 1003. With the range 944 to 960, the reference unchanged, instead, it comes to 945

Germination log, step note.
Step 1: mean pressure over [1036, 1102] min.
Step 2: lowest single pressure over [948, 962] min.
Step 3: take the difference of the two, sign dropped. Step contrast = 1.7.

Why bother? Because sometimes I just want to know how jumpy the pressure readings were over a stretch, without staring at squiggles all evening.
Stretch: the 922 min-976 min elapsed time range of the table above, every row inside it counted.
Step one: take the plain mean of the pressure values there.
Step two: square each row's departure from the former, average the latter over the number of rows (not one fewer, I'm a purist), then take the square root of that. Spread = 1.0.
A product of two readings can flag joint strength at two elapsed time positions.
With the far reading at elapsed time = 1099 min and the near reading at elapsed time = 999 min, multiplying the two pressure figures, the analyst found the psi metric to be 59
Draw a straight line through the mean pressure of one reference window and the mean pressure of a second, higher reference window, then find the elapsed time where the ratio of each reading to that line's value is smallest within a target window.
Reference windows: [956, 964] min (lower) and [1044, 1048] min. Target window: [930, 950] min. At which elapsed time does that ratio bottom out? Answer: 939 min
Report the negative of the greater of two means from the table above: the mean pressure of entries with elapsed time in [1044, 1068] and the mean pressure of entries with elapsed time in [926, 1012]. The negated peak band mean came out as -11.1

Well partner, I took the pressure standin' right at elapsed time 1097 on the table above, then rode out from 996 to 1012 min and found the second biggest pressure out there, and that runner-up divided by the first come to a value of 2.37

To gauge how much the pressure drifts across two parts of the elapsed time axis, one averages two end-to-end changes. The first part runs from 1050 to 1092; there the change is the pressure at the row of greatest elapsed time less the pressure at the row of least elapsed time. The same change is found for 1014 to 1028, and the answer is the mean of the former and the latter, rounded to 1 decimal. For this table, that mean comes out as -1.3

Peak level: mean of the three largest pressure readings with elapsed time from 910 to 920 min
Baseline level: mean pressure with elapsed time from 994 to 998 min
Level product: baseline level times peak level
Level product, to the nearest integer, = 138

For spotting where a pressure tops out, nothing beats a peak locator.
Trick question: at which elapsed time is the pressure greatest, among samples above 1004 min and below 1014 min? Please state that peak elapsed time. 1007 min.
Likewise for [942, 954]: 953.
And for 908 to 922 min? 915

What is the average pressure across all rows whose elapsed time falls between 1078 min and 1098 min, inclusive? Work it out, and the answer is 8.2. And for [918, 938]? 12.1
